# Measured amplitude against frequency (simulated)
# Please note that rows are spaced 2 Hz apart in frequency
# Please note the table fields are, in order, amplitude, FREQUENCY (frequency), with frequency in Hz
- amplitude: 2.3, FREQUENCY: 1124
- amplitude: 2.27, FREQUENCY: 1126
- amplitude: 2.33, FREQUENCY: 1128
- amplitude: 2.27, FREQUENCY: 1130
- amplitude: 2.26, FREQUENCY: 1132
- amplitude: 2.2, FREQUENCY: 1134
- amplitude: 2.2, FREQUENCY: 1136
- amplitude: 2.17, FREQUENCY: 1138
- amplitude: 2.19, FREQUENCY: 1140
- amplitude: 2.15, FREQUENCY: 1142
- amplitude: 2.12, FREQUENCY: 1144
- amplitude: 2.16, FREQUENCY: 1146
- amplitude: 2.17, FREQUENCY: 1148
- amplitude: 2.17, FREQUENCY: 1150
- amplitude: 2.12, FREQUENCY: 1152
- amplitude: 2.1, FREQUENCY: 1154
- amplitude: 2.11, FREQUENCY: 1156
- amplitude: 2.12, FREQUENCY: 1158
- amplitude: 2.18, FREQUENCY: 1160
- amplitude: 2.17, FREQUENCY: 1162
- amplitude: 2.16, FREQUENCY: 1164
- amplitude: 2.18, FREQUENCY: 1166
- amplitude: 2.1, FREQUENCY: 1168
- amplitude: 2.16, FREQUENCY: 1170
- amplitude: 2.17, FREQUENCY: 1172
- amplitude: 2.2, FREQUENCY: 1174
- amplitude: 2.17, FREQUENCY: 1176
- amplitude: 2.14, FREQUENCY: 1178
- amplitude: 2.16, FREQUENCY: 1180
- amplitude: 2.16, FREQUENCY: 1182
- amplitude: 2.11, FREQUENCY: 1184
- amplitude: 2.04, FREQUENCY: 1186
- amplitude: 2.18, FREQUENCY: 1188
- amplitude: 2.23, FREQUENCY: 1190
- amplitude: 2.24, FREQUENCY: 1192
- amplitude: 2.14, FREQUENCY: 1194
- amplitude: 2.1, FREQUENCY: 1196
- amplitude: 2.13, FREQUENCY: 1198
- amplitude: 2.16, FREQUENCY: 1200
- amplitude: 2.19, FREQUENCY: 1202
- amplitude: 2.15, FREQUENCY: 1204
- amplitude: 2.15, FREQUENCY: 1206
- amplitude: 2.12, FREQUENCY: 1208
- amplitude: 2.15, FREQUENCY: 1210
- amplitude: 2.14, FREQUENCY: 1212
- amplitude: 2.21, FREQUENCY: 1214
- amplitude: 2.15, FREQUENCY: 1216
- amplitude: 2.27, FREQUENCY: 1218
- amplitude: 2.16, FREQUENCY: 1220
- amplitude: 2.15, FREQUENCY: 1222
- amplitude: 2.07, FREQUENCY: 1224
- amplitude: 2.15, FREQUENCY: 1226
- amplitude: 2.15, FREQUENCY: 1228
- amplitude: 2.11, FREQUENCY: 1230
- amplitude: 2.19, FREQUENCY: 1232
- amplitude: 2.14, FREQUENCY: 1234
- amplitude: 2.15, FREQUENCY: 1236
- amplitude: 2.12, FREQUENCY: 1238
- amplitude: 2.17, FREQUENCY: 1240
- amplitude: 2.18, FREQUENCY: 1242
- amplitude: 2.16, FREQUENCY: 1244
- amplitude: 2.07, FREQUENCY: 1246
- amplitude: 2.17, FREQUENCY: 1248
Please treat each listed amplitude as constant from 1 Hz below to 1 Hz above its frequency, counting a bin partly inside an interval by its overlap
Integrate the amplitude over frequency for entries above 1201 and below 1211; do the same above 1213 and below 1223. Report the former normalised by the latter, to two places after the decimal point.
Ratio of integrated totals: 0.98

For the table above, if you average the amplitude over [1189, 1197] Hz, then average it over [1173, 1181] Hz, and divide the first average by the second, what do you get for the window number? 1.00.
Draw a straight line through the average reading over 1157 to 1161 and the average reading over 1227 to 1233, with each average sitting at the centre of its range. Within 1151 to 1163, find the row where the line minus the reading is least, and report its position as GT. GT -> 1160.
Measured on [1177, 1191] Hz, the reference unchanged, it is 1190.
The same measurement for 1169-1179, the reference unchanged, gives 1174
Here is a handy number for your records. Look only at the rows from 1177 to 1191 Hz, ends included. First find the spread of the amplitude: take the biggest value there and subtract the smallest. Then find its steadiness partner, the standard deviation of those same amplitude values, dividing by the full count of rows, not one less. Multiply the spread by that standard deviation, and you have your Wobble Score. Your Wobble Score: 0.010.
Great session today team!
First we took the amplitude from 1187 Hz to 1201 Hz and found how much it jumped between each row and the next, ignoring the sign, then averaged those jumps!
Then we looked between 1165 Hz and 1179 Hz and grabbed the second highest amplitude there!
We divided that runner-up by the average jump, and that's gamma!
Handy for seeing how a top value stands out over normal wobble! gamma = 50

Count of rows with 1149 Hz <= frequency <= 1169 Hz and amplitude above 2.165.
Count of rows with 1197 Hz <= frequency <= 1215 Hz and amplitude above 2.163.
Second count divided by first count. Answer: 0.50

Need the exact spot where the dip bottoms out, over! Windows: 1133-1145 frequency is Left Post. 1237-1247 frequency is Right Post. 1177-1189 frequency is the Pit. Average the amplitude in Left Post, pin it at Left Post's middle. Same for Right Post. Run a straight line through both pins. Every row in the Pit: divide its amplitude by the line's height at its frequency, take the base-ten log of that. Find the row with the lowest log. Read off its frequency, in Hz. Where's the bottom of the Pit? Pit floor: 1186 Hz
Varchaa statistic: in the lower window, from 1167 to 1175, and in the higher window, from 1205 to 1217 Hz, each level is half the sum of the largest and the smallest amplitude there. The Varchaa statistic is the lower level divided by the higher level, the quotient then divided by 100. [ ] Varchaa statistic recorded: 0.0099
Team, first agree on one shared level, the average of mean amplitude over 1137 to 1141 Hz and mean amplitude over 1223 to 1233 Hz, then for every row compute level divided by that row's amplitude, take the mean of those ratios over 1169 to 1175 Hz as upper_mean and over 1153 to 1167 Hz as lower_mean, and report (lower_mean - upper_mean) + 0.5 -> 0.514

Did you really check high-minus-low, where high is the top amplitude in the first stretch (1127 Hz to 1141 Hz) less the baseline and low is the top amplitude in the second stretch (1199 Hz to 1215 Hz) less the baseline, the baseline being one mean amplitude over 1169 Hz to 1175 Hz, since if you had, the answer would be 0.12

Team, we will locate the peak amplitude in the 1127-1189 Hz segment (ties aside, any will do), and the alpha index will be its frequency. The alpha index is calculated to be 1128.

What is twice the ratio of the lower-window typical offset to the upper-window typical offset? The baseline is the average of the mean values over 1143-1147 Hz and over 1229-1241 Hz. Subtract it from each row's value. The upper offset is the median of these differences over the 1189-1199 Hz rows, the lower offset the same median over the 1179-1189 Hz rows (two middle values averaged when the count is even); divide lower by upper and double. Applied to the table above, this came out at -10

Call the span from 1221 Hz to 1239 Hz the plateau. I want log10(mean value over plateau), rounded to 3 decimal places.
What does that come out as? 0.330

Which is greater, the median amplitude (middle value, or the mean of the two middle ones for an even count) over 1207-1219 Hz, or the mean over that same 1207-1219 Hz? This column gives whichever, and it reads 2.17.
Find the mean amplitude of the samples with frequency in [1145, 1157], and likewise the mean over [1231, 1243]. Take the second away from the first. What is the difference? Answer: -0.02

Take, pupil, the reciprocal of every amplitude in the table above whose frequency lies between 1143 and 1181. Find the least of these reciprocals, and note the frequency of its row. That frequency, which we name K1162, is 1174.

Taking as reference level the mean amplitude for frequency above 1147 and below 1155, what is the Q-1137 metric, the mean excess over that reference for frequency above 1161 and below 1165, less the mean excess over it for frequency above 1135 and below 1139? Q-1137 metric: -0.020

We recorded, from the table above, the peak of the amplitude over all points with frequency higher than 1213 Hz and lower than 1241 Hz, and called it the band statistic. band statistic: 2.27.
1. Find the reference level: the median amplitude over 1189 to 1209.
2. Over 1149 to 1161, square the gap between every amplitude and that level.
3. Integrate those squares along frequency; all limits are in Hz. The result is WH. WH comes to 0.014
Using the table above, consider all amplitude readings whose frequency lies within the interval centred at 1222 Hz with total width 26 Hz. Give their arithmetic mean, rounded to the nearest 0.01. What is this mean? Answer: 2.16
